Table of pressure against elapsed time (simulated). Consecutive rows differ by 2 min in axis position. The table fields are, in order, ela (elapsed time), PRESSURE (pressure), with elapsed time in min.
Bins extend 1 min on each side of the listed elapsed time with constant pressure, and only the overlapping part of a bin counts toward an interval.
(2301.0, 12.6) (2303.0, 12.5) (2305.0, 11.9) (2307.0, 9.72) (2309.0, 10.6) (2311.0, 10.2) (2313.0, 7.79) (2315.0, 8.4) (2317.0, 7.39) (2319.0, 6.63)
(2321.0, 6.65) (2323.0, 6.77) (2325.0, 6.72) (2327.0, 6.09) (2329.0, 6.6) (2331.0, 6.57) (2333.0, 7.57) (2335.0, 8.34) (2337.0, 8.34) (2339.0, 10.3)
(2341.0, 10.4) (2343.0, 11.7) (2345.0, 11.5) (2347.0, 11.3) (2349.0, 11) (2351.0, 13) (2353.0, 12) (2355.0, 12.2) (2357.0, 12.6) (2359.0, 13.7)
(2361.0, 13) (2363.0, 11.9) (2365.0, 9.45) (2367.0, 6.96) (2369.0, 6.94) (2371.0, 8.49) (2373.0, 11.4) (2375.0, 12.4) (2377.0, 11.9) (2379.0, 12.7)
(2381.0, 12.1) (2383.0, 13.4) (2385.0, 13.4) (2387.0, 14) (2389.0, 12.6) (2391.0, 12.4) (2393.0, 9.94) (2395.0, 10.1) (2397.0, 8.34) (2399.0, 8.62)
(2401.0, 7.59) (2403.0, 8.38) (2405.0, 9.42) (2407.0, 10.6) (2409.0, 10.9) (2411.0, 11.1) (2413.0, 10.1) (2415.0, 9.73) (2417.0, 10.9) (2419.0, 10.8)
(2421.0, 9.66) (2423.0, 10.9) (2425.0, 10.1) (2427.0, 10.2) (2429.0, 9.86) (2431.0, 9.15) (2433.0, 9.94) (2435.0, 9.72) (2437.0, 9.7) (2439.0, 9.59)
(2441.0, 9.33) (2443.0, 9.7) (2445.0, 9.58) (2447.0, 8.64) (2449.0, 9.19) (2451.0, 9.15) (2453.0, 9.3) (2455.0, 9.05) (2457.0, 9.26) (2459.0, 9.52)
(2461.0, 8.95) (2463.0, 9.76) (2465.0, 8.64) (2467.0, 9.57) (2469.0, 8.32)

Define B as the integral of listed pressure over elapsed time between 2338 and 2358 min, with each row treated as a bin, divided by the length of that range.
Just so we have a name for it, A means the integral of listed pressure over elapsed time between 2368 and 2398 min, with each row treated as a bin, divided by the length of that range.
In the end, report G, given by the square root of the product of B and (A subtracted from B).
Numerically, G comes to 1.7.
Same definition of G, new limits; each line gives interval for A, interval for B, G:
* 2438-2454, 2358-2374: 3.1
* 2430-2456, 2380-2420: 3.8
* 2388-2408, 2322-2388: 2.6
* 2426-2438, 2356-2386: 4.3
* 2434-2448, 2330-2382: 3.6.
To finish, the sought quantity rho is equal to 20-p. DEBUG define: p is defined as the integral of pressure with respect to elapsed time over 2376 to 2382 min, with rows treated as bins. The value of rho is -53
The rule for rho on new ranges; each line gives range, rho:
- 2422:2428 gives -42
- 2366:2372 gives -25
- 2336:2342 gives -38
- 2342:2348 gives -49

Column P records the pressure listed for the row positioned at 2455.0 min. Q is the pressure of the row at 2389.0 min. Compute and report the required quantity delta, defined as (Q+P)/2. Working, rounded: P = 9.05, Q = 12.6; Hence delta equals 10.8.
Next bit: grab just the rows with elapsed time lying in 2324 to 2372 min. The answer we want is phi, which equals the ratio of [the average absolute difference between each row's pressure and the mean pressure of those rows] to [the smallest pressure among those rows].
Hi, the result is 0.36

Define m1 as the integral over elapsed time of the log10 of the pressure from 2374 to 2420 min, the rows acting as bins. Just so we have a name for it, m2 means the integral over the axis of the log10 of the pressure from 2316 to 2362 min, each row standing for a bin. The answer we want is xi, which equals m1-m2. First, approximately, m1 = 47.5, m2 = 44.4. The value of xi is 3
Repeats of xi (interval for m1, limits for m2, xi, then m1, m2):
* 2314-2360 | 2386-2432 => -2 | 44.0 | 46.3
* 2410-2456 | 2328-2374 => 0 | 45.6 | 45.9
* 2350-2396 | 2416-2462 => 3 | 48.6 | 45.3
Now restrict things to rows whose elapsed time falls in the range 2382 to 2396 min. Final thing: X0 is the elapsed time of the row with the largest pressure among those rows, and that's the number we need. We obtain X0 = 2387.0 min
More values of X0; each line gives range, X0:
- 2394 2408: 2407.0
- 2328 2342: 2341.0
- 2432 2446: 2433.0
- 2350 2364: 2359.0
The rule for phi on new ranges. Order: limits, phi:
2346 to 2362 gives 0.07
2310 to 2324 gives 0.14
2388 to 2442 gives 0.11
